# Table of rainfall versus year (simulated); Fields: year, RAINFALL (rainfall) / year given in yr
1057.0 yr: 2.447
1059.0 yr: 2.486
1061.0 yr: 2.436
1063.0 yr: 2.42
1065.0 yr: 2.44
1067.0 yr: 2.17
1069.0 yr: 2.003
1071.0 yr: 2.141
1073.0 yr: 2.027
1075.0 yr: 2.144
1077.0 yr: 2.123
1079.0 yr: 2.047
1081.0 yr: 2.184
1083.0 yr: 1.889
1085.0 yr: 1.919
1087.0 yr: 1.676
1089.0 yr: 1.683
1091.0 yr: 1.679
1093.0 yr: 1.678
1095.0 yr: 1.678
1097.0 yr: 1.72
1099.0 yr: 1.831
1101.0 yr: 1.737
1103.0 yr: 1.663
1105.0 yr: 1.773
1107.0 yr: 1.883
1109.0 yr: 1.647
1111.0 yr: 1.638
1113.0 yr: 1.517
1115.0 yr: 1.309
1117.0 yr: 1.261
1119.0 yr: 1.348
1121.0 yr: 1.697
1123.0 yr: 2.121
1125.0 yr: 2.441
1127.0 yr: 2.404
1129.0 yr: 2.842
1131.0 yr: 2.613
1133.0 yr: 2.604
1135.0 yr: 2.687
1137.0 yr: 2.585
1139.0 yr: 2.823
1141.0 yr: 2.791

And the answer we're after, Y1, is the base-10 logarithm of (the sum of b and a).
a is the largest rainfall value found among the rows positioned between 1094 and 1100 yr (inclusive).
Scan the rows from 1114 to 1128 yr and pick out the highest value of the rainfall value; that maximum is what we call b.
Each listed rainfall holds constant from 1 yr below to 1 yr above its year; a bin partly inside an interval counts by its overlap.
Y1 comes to 0.63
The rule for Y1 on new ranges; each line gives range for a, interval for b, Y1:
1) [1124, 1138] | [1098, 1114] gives 0.67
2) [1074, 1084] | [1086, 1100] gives 0.60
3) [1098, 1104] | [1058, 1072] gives 0.64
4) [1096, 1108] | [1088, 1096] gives 0.55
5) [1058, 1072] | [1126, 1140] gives 0.73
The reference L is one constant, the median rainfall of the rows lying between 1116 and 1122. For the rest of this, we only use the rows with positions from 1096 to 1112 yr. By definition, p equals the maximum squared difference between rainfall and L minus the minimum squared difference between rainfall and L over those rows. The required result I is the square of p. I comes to 0.0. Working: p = 0.2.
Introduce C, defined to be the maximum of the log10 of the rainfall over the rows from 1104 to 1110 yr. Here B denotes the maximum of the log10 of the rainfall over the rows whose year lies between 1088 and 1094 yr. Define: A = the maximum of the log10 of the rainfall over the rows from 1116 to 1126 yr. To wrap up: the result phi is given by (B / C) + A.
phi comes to 1.21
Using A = 0.388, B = 0.23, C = 0.27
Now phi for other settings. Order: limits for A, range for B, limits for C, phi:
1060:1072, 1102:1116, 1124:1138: 0.99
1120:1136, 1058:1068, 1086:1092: 2.20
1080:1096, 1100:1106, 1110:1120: 1.50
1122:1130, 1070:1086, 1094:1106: 1.75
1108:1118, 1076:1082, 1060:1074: 1.09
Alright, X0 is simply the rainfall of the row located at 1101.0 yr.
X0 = 1.737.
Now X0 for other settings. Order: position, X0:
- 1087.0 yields 1.676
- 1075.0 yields 2.144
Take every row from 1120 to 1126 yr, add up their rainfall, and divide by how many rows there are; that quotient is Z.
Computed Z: 2.1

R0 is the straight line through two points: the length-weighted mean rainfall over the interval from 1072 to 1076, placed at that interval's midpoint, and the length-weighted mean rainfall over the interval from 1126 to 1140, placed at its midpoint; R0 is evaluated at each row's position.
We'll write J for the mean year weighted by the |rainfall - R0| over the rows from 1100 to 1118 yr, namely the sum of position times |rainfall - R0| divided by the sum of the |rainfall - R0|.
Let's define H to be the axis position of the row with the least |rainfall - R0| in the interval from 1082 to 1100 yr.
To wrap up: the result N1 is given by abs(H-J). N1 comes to 25.3 yr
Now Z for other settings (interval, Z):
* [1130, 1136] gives 2.6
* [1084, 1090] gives 1.8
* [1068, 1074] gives 2.1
